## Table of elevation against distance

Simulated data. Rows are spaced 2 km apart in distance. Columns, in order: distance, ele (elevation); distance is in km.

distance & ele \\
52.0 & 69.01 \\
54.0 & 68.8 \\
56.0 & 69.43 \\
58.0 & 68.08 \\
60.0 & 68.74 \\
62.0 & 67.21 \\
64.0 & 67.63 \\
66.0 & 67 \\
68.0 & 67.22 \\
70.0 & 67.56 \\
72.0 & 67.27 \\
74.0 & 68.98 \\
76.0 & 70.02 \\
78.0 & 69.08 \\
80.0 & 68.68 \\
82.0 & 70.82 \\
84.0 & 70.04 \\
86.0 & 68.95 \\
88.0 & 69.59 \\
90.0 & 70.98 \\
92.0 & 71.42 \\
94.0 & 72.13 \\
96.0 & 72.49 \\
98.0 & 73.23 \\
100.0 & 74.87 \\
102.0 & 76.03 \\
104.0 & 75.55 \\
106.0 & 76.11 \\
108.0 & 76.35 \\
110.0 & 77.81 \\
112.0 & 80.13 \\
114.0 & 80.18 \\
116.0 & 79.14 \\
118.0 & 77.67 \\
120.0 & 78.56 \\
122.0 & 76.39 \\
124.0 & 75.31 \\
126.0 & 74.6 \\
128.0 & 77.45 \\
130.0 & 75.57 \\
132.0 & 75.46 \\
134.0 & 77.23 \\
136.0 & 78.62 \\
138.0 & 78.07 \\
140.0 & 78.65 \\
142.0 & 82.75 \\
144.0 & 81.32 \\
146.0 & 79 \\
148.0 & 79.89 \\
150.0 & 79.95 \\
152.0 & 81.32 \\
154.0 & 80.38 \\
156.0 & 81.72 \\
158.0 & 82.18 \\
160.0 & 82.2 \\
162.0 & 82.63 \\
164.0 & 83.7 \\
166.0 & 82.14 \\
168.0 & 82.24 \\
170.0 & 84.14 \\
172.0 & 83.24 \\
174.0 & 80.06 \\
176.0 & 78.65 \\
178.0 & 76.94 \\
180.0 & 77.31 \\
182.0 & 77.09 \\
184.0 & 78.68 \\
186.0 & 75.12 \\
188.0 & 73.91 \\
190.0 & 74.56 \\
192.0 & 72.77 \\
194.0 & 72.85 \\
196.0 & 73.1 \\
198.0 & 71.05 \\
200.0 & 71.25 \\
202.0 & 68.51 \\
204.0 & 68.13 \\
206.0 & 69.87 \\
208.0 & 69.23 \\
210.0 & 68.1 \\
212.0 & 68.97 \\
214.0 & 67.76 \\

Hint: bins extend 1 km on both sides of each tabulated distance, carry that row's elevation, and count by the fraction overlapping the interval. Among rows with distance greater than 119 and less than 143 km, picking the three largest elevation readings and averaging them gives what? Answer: 80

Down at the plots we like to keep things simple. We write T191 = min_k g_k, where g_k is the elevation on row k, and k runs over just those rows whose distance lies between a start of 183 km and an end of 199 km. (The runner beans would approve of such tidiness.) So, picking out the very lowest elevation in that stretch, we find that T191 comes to 71.05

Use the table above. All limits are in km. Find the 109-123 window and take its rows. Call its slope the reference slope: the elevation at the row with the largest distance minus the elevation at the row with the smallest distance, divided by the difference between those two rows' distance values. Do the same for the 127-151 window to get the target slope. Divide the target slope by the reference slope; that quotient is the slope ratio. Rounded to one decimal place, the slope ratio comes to -1.0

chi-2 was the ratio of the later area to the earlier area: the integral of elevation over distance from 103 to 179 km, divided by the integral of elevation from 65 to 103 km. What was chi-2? 2.3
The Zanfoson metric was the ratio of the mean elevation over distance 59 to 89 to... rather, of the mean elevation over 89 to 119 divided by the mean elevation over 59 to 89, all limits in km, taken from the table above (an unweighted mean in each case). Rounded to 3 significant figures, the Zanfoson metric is 1.10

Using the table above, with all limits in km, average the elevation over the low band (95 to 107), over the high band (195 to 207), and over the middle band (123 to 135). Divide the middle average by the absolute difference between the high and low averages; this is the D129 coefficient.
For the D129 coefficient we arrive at 17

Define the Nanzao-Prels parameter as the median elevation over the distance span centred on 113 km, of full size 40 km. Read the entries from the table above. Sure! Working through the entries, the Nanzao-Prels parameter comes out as 76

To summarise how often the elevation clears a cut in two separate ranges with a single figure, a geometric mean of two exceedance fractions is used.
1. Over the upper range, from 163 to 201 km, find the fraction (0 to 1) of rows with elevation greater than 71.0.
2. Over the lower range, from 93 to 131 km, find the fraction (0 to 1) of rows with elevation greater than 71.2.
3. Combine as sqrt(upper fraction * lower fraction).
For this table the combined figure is 1.0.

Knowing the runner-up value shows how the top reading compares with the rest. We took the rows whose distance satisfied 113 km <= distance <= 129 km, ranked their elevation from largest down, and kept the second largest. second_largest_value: 79.14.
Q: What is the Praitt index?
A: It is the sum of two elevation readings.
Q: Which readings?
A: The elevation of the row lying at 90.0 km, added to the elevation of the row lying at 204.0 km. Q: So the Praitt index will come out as 139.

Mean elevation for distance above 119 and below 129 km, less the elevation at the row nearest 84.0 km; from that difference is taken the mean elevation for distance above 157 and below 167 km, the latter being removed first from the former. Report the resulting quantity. -76.1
